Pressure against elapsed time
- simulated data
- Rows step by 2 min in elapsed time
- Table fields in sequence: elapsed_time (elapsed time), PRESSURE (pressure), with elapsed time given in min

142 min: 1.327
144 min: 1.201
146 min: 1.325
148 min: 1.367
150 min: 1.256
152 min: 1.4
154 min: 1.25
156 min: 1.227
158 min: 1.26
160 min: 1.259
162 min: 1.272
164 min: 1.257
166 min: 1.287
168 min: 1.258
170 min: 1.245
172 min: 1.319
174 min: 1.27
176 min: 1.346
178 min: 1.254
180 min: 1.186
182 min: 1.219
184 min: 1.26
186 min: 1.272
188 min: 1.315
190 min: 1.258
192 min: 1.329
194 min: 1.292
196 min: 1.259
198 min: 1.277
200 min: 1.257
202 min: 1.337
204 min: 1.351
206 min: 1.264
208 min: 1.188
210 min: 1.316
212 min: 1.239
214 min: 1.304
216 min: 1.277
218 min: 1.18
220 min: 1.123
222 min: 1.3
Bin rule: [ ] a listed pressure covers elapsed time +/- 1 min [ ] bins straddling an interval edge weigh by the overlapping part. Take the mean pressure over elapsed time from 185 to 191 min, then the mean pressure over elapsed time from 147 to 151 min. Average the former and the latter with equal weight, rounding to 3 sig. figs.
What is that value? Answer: 1.30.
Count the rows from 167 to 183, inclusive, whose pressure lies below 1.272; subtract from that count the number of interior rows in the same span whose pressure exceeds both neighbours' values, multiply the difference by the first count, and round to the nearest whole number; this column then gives 24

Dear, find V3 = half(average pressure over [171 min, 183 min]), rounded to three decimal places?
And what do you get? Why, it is 0.633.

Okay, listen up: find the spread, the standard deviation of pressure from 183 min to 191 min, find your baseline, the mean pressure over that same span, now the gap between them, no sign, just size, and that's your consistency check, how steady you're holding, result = 1.25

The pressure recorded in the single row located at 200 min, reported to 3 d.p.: 1.257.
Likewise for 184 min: 1.260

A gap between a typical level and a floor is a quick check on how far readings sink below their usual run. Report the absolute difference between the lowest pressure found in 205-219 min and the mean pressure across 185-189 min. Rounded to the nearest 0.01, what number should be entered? 0.11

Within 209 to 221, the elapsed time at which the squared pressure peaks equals 210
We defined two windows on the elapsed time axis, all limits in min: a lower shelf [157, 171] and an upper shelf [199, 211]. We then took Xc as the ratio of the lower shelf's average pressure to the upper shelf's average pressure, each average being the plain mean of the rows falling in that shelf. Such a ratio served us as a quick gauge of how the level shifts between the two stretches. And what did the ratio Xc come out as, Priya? 0.98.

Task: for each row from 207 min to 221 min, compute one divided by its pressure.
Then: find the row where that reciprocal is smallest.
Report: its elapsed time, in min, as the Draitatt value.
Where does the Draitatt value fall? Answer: 210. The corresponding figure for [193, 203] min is 202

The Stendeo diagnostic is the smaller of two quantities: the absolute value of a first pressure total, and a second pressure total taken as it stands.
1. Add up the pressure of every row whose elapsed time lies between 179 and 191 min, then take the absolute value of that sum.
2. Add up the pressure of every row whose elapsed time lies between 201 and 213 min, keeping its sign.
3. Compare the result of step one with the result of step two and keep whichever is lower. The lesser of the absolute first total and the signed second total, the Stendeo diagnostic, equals 7.51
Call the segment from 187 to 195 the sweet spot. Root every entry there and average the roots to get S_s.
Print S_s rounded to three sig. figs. 1.14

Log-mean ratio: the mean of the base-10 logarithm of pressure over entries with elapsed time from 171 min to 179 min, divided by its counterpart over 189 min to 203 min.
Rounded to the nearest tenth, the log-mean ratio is 1.0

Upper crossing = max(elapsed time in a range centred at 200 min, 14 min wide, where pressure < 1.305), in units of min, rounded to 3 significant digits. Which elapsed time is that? 206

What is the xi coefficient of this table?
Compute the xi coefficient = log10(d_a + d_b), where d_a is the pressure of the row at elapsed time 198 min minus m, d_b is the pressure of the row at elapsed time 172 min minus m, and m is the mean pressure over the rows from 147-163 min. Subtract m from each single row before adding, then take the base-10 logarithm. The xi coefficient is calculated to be -1.6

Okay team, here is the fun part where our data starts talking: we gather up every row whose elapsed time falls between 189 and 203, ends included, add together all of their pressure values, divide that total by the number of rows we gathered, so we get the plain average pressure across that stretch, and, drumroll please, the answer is 1.29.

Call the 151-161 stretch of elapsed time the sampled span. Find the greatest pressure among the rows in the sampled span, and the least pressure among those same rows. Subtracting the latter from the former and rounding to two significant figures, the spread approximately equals 0.17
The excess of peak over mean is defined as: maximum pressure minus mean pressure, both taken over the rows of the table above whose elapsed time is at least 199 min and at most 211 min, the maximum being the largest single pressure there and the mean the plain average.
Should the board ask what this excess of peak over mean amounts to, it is 0.07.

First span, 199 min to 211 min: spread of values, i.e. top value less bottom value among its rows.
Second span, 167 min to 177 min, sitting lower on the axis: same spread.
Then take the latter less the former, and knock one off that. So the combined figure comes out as -1.06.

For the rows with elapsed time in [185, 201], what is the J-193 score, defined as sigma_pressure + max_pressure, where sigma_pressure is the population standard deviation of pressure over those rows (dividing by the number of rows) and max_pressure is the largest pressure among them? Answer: 1.35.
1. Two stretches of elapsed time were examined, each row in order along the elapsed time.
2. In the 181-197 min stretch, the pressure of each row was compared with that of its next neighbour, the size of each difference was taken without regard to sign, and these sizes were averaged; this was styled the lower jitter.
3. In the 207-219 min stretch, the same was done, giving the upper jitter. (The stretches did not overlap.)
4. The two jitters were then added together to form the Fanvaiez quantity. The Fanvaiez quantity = 0.121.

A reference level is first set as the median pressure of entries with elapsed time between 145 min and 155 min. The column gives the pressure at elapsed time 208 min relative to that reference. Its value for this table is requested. -0.14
